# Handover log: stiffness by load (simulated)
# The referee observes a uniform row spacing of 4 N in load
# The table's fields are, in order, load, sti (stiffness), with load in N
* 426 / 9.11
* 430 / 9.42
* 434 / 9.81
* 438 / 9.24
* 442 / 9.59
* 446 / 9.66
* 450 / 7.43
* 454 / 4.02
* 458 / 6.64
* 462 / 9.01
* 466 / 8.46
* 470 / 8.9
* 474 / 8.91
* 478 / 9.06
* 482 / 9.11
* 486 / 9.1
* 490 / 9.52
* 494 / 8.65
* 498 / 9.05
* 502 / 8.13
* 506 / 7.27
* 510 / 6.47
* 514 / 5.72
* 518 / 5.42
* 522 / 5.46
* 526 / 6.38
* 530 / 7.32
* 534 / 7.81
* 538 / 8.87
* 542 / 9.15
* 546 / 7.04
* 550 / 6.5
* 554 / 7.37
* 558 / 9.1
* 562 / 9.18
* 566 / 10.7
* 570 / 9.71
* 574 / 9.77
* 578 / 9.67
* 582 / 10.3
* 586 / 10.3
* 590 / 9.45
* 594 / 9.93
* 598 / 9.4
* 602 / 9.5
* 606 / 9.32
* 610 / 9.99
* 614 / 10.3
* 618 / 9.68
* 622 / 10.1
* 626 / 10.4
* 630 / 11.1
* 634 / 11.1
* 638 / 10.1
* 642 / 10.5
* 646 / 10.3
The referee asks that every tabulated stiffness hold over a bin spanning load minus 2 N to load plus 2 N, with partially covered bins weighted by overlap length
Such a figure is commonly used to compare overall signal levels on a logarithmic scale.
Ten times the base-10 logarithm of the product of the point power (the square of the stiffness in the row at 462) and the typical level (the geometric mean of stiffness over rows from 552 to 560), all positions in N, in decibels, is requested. 28.2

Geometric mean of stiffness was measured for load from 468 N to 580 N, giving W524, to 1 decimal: 8.1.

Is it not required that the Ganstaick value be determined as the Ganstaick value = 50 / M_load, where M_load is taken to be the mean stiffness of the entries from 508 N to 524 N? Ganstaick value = 8.7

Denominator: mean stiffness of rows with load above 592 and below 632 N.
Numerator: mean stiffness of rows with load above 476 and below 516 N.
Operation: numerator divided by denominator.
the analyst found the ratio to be 0.82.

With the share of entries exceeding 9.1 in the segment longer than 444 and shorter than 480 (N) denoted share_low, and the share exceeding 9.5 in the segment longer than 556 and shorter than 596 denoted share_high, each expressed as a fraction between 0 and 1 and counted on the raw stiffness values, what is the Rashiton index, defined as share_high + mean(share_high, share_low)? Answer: 1.11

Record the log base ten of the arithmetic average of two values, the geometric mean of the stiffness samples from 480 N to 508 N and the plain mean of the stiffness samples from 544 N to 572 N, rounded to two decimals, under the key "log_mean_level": 0.93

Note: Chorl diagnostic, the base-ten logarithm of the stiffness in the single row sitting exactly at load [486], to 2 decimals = 0.96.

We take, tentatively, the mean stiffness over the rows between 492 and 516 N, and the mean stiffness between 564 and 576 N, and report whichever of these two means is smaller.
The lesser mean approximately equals 7.5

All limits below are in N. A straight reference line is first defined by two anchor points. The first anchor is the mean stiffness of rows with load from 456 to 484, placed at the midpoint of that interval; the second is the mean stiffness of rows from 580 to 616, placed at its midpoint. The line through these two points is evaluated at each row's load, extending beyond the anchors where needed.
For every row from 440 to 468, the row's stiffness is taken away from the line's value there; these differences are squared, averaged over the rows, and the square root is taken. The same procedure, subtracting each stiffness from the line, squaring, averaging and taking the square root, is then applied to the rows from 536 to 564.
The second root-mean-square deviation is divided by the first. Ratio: 0.81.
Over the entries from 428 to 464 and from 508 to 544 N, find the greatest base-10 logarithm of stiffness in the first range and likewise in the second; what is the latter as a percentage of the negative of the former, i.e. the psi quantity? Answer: -97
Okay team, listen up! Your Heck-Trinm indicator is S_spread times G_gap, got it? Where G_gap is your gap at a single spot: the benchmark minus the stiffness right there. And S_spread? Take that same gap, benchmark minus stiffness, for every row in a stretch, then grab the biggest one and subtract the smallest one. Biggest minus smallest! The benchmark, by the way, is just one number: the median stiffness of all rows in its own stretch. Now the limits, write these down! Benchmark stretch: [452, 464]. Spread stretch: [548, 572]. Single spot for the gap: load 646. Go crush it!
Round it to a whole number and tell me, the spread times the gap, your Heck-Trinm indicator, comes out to -15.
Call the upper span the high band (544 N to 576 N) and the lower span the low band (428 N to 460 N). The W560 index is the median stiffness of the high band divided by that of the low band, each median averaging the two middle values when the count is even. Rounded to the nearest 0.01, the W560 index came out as 0.98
